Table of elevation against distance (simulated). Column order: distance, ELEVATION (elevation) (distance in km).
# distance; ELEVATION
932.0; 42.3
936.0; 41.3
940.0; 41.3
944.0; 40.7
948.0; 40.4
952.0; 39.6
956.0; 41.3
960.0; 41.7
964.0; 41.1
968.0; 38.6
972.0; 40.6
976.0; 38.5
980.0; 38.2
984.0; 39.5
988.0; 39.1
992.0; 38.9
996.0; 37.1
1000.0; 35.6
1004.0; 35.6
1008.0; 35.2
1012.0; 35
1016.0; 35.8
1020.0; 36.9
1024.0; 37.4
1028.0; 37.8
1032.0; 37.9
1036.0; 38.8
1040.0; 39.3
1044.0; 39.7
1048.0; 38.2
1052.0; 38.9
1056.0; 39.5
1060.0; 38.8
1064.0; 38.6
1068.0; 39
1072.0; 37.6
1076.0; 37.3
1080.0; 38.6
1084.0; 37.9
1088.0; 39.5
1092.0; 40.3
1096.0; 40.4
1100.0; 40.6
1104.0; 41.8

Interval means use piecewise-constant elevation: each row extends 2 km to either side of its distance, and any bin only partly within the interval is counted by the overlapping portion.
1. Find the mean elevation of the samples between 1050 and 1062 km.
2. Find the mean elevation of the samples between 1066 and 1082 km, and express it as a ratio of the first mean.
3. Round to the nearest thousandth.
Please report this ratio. 0.976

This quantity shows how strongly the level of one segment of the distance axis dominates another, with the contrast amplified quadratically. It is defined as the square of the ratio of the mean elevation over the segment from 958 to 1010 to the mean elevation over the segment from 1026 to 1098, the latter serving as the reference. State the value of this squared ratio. 0.98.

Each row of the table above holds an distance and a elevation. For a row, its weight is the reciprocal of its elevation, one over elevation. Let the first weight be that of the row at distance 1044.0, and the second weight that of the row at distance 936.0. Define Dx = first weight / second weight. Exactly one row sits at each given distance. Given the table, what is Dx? 1.04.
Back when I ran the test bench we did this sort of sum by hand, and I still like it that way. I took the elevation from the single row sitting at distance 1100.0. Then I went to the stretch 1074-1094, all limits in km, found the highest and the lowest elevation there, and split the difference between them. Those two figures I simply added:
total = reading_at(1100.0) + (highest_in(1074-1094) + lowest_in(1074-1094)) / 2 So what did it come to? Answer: 79.4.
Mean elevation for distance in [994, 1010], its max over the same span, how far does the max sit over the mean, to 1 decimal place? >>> 1.2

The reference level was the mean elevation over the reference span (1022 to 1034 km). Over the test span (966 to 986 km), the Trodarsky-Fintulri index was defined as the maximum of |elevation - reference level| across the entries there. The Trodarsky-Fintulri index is 2.9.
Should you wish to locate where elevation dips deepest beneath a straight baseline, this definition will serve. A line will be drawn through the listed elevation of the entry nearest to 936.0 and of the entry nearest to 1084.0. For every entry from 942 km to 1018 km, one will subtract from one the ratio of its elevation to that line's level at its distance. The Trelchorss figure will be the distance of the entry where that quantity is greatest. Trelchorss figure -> 1012.0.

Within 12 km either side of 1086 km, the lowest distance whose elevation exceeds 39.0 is 1088.0 km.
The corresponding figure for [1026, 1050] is 1040.0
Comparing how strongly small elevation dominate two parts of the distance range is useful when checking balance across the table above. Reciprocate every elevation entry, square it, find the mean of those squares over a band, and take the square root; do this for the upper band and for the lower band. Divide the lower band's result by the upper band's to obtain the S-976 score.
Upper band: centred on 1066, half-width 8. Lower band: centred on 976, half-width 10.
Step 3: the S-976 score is 0.99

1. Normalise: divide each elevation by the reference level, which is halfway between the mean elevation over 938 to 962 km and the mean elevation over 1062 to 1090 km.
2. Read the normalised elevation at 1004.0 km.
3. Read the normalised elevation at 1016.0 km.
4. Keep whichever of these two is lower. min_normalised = 0.899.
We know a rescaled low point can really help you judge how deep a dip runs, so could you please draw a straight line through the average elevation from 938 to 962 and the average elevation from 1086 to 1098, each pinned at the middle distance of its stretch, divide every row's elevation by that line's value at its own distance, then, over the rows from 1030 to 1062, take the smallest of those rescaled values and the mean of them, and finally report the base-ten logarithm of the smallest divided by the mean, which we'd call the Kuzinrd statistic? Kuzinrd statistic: -0.0120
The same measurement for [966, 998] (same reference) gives -0.0188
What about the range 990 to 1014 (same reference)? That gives -0.0144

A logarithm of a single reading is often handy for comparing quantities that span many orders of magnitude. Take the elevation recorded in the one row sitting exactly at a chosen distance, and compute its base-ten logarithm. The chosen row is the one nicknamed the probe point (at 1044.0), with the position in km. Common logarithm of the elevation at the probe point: 1.60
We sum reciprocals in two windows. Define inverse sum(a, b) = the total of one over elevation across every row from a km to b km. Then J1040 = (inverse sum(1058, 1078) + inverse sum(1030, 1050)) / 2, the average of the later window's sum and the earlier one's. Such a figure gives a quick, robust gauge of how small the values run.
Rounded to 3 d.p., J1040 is 0.130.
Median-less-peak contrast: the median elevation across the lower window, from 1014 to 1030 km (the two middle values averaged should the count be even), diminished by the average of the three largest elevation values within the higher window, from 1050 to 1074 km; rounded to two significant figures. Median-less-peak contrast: -2.0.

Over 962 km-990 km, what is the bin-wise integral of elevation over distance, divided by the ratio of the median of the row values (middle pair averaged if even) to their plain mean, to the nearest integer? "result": 1110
